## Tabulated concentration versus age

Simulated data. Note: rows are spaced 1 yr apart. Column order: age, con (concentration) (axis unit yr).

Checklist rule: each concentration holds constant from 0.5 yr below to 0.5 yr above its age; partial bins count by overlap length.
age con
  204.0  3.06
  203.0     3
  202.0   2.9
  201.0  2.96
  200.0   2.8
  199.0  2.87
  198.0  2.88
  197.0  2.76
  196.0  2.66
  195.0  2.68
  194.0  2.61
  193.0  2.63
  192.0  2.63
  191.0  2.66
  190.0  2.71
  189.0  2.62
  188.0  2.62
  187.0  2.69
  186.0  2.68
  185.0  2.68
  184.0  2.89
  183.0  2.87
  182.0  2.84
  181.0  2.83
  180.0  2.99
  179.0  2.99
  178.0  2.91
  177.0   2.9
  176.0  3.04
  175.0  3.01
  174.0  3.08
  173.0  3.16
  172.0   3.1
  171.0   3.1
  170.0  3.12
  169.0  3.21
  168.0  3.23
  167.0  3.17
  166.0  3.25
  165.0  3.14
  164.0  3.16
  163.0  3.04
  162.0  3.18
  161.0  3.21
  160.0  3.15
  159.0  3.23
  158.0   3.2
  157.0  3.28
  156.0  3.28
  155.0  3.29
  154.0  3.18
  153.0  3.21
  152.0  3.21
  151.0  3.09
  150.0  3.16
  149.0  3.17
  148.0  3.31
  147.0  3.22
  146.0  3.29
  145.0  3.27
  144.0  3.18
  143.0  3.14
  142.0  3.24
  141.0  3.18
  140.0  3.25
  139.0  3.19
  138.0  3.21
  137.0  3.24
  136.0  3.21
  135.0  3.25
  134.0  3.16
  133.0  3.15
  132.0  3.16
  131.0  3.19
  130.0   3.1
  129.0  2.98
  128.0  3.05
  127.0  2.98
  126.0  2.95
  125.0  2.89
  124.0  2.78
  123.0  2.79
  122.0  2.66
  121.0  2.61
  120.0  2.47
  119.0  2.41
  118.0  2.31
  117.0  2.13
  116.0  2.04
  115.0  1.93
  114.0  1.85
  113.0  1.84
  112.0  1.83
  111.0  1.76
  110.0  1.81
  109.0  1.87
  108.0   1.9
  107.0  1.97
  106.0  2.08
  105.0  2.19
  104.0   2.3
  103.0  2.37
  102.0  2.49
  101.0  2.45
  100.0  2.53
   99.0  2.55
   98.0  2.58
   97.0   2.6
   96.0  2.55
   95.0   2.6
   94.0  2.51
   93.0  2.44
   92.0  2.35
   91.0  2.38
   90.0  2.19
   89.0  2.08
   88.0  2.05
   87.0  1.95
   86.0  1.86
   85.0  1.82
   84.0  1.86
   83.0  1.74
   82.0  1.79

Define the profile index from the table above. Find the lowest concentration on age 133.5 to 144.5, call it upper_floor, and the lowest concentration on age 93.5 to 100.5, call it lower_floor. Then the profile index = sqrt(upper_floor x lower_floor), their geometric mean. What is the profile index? 2.81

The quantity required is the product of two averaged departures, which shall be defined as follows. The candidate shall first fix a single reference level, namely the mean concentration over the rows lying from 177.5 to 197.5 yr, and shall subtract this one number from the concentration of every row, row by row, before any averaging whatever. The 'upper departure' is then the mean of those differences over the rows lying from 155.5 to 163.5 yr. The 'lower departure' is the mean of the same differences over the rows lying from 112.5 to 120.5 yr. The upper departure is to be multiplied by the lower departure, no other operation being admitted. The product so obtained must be -0.28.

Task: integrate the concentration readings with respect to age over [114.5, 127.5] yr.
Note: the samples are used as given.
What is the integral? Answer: 33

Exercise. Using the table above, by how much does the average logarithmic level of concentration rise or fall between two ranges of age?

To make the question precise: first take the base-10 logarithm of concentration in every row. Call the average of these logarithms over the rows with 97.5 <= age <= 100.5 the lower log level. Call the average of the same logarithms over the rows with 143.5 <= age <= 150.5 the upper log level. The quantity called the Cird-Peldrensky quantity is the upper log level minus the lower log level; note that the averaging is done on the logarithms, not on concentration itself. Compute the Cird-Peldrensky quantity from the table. 0.10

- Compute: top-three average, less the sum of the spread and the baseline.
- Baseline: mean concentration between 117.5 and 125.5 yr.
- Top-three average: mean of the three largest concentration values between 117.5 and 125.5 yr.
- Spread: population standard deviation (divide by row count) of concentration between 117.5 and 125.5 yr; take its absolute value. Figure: 0.014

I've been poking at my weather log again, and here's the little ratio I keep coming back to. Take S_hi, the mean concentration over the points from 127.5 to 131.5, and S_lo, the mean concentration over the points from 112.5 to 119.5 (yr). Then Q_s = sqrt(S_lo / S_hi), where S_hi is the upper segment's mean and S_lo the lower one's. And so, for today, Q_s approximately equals 0.82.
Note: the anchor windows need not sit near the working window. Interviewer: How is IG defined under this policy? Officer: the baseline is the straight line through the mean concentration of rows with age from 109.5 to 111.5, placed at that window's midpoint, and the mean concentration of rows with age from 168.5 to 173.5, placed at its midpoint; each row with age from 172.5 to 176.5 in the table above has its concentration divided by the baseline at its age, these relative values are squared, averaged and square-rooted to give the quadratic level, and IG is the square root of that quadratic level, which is 0.98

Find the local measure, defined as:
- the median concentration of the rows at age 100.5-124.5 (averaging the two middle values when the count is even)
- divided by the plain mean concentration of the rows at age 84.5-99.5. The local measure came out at 0.94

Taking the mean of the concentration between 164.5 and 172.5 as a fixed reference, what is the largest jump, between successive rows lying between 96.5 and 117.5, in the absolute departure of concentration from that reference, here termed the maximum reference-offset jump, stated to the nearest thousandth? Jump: 0.120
